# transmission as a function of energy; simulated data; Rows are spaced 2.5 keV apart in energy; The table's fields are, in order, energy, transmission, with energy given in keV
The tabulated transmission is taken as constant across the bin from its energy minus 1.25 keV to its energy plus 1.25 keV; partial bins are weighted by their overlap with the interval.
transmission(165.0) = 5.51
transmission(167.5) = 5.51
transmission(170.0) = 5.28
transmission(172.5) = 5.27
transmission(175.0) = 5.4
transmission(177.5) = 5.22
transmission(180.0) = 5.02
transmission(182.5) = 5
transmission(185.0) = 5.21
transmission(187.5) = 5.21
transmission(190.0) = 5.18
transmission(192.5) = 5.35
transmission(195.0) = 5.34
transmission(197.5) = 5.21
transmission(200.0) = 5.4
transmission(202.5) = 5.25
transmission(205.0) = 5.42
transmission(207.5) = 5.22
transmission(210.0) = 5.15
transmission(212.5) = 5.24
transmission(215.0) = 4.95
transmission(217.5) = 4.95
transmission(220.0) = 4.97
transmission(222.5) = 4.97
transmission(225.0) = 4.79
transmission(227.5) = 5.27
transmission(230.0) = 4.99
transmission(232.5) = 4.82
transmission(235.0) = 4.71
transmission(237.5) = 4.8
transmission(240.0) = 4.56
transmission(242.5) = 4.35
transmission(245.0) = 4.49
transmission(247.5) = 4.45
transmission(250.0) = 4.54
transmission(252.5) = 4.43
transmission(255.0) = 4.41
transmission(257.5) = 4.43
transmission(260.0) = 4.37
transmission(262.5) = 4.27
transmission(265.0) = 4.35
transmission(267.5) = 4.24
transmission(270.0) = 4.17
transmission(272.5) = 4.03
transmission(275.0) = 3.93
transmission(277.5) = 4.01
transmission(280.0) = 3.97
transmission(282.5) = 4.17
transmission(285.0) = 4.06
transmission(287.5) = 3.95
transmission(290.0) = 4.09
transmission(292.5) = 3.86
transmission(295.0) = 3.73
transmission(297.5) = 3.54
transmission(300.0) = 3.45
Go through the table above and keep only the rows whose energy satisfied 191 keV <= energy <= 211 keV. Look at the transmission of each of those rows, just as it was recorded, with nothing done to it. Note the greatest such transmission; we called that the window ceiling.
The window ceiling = 5.42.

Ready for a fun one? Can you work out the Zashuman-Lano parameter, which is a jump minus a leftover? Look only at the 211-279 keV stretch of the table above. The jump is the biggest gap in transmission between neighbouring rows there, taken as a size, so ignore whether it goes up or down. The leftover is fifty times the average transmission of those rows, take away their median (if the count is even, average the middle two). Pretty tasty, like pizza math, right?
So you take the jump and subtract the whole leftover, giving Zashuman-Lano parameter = -224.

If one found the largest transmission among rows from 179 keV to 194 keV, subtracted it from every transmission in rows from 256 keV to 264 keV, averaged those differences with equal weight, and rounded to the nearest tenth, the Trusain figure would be -1.0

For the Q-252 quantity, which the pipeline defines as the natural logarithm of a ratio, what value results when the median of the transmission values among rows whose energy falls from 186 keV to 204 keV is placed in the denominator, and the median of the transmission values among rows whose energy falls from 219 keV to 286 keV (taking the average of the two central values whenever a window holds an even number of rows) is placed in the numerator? -0.17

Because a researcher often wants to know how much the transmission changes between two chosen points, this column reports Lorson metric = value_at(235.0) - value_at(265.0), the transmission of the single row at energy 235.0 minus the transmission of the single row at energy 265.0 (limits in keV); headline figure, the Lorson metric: 0.36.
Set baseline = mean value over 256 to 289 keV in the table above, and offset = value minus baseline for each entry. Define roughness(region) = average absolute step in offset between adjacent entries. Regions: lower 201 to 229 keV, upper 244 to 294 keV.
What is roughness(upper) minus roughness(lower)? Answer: -0.053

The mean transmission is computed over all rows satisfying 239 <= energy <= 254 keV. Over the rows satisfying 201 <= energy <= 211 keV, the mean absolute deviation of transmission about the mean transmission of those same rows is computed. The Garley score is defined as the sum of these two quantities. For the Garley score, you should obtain 4.55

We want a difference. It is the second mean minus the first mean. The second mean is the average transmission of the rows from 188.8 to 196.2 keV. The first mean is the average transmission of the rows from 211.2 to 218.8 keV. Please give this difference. 0.24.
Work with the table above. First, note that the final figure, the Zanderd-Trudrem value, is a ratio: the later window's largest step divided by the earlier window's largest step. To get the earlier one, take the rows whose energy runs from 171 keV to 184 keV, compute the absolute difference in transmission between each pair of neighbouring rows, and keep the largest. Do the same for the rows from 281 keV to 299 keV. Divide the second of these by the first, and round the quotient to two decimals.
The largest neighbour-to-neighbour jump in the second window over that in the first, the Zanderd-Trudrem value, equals 1.15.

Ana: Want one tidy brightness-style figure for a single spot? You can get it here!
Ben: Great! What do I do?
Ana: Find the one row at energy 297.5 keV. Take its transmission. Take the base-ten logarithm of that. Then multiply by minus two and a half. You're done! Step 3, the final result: -1.37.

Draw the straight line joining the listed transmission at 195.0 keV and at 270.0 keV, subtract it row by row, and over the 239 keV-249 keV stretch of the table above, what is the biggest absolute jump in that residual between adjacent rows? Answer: 0.18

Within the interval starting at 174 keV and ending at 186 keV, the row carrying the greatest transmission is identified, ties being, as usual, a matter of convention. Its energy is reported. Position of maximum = 175.0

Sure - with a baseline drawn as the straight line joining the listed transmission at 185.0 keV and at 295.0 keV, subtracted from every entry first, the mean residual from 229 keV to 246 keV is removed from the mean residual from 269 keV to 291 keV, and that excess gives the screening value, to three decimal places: -0.060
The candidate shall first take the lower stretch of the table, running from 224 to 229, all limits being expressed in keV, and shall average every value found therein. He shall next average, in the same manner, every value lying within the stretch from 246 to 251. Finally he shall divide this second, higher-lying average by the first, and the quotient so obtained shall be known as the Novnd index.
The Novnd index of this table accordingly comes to 0.89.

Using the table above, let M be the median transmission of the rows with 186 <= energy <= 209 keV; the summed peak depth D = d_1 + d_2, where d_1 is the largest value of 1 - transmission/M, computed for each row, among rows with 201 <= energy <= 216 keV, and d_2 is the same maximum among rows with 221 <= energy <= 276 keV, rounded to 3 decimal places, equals 0.309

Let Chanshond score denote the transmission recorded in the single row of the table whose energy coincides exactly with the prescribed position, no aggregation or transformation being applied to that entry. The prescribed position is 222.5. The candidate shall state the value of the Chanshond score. 4.97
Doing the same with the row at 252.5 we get 4.43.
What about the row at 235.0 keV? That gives 4.71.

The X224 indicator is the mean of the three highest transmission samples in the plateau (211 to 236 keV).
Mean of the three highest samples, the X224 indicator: 5.2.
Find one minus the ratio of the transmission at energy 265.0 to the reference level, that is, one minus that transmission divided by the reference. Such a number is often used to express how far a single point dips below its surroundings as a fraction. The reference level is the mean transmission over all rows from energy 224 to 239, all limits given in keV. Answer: 0.11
